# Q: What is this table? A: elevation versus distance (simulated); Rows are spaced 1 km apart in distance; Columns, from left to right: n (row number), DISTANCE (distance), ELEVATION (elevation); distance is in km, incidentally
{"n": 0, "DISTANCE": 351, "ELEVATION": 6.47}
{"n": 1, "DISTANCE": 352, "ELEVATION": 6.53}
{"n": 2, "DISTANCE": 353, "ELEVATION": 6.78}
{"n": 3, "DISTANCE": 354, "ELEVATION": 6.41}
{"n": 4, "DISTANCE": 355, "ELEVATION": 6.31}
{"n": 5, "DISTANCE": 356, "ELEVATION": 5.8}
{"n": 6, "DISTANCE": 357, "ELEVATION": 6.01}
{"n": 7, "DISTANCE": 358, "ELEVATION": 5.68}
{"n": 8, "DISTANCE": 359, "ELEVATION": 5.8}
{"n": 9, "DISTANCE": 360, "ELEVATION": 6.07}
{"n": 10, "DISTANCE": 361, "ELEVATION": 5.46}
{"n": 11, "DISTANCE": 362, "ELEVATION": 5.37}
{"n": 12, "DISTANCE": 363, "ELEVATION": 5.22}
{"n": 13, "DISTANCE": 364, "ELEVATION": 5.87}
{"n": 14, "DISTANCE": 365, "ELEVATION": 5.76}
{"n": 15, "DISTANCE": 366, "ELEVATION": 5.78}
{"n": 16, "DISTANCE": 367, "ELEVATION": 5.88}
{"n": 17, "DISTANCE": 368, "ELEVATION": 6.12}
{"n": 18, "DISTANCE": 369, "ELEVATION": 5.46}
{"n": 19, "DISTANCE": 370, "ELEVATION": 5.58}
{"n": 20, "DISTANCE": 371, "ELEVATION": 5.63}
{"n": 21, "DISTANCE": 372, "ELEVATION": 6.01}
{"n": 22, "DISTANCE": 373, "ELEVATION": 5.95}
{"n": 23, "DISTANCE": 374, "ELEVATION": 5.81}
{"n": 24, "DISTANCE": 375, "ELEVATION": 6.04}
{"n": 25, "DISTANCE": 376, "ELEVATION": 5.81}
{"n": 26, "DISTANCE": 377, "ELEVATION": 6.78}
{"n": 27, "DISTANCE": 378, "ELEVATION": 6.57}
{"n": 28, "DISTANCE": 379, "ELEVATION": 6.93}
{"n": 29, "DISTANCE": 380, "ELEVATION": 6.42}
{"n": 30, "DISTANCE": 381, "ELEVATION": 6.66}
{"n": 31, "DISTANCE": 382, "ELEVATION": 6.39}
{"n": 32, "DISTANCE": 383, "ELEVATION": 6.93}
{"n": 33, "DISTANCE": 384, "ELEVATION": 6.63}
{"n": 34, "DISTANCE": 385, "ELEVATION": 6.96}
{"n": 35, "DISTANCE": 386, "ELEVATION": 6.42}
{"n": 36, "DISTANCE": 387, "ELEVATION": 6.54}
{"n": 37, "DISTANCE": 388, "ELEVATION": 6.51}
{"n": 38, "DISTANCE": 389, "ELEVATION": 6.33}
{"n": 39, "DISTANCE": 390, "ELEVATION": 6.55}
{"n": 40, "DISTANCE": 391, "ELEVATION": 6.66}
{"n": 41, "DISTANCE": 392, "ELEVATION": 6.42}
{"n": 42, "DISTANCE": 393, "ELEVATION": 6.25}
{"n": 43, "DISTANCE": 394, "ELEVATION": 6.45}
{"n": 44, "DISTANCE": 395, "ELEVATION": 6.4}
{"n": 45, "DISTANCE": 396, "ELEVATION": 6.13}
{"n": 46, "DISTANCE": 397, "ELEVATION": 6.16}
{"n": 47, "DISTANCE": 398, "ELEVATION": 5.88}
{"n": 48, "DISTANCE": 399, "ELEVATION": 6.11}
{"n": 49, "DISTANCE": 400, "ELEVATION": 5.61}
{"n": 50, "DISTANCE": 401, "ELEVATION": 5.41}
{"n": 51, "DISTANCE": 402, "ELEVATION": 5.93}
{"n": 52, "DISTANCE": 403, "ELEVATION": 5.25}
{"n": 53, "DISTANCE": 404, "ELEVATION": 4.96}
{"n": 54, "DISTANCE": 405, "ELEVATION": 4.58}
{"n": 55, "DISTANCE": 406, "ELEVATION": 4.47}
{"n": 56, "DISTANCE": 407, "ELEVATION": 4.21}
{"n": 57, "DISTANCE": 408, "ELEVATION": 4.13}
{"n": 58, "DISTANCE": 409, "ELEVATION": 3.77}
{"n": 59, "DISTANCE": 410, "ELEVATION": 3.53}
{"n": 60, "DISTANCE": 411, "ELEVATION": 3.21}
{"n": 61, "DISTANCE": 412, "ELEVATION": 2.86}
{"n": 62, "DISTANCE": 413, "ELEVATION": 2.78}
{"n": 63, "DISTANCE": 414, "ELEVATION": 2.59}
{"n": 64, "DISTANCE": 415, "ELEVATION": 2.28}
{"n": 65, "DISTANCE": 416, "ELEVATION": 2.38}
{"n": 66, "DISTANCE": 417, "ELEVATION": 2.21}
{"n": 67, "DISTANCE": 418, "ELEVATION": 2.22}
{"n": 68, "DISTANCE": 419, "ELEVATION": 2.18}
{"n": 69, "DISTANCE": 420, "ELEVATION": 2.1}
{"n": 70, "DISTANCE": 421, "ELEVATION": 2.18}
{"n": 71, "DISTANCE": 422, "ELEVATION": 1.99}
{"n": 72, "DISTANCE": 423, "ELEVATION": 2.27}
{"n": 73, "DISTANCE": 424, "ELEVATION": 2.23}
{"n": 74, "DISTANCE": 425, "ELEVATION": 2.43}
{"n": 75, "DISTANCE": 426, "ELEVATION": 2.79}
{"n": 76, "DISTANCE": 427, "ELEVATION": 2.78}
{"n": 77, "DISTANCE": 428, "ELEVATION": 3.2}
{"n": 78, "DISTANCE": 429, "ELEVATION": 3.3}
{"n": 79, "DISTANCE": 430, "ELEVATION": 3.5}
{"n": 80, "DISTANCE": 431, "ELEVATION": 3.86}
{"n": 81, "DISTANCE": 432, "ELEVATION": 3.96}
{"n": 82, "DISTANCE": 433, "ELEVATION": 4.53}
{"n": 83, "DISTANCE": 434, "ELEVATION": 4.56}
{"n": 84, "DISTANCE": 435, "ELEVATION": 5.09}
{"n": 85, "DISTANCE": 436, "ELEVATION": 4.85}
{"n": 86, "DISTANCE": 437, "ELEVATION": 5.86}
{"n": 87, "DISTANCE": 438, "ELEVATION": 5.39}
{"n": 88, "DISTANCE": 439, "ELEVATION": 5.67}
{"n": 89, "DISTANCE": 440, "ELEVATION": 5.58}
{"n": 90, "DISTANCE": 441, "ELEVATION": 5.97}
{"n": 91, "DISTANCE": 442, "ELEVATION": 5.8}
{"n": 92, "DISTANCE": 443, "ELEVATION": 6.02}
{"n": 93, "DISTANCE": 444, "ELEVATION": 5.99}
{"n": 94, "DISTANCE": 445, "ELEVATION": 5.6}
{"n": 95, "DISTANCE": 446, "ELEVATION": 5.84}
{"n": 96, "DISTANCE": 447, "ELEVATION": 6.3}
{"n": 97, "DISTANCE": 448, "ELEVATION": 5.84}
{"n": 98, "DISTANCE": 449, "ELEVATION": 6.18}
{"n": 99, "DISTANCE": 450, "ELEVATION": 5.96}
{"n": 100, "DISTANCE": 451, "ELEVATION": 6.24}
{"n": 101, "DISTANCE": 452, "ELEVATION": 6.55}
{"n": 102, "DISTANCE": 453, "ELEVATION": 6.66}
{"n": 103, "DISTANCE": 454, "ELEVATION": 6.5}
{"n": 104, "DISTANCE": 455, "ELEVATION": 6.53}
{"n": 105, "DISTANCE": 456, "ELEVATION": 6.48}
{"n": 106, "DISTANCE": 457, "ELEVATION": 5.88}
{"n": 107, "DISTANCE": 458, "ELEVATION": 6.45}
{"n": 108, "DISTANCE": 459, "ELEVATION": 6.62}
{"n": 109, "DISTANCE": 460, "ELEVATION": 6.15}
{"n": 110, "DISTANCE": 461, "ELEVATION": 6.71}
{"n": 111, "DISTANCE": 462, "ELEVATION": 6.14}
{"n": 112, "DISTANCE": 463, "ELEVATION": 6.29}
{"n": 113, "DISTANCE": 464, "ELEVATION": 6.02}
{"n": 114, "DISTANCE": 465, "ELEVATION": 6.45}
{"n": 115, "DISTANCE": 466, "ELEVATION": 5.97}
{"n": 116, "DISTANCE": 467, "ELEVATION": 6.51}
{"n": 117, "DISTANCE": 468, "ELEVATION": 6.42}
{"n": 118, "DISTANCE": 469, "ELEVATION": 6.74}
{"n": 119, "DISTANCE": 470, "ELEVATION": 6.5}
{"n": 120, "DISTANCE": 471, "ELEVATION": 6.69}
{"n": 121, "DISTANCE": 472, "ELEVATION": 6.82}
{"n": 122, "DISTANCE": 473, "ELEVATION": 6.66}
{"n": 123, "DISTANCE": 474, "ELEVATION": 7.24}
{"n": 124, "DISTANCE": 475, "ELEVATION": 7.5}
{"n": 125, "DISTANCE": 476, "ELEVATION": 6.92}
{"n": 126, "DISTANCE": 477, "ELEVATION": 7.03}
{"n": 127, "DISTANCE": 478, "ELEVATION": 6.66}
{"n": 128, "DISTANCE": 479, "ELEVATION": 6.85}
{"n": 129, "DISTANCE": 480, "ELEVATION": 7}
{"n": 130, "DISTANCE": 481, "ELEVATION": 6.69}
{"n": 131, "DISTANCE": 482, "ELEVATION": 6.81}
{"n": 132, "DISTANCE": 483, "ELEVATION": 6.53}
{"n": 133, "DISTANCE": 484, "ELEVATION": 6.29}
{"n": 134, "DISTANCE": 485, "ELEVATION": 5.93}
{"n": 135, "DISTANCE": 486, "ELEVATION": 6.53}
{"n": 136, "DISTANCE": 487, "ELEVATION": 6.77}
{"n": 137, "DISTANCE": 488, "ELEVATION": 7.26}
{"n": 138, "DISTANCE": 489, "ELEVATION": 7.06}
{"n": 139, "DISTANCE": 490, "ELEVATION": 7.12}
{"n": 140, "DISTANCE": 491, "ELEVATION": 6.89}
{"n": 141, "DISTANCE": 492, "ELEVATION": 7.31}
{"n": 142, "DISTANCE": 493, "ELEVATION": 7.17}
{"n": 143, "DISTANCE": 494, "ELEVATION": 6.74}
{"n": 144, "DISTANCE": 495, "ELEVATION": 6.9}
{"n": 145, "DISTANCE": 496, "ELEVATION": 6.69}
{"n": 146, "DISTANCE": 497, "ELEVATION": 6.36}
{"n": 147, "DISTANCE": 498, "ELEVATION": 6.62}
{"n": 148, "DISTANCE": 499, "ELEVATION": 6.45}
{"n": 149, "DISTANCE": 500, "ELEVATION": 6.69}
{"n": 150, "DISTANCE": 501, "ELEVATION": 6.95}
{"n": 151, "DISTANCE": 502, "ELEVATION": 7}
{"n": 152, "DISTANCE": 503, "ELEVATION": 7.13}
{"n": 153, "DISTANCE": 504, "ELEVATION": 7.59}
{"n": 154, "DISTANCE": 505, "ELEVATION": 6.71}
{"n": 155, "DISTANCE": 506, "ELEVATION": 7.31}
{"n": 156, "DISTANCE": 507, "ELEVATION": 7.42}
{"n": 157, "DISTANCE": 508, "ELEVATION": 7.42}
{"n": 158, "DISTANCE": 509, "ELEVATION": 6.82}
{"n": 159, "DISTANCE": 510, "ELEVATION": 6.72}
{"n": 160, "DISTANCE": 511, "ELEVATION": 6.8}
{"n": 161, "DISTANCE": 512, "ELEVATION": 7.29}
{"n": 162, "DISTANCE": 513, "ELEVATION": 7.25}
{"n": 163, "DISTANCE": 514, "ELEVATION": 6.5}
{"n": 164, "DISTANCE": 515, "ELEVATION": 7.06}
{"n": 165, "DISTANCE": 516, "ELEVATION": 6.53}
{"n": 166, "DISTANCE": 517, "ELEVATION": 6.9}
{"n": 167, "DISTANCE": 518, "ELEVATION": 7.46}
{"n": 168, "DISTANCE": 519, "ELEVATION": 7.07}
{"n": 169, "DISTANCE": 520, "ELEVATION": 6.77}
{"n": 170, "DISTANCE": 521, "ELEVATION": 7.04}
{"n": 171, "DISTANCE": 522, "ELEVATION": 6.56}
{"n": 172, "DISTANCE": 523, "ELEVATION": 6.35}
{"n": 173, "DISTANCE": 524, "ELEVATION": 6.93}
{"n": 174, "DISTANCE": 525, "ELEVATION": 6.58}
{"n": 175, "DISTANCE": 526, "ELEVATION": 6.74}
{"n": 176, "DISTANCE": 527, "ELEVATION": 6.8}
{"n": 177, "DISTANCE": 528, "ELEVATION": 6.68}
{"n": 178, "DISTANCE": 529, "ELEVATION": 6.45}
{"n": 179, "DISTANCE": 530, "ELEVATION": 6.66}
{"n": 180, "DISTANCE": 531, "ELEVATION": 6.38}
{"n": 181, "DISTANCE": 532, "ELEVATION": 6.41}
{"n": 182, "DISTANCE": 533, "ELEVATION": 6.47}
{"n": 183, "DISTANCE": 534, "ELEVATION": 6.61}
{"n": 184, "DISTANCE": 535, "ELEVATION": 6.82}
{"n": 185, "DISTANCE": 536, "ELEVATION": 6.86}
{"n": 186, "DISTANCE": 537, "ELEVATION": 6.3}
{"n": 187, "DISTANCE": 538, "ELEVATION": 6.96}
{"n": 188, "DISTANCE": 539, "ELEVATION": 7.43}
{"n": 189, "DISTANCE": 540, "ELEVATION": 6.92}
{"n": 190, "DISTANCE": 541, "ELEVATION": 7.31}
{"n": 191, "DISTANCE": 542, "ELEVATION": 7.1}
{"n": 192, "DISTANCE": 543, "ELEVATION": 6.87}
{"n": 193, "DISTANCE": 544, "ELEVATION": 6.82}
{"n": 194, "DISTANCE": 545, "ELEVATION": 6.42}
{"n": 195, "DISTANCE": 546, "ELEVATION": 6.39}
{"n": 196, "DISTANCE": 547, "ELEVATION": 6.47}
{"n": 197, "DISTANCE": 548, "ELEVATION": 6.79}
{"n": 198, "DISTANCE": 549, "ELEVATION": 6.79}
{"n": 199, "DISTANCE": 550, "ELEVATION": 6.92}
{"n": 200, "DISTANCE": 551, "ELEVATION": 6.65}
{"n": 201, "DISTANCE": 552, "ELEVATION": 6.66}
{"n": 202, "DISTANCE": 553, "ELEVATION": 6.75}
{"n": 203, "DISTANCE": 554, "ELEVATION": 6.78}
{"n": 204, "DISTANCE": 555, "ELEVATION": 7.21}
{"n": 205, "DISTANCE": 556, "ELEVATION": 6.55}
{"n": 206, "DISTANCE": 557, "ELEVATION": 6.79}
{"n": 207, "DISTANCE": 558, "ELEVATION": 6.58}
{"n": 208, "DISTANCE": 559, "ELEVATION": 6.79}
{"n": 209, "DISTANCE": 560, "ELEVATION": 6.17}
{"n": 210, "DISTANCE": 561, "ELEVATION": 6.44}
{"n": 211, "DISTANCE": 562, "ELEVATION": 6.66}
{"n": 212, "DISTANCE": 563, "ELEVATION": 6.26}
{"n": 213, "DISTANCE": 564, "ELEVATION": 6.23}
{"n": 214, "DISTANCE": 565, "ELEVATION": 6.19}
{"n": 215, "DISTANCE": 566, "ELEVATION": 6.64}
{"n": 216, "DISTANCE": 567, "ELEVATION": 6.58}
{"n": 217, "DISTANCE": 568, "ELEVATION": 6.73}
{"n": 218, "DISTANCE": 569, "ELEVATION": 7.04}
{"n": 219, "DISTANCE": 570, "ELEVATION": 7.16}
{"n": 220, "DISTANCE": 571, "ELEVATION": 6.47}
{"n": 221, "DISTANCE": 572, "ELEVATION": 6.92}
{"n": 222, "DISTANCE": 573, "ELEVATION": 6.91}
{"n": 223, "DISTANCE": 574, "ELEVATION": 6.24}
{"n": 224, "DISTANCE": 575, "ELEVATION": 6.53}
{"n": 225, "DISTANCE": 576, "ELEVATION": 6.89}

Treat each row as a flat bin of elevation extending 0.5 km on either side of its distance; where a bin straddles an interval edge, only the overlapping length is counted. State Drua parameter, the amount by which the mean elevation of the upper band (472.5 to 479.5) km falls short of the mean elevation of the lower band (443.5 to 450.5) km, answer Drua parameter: -1.0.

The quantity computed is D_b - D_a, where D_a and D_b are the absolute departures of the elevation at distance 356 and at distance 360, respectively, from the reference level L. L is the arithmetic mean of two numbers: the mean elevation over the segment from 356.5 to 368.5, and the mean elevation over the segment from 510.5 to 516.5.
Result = -0.27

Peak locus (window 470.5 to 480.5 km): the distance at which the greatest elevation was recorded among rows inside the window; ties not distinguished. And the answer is 475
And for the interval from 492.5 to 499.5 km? 493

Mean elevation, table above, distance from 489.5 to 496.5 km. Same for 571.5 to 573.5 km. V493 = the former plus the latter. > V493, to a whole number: 14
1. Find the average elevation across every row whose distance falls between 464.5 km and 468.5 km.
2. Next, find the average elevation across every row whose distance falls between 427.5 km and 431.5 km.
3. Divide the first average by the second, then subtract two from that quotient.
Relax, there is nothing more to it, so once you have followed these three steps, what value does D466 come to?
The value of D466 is -0.2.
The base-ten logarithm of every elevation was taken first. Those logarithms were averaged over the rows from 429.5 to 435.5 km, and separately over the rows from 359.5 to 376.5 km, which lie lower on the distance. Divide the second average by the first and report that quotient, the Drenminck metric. 1.22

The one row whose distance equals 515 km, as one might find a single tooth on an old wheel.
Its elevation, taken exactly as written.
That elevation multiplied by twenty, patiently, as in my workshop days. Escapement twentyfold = 141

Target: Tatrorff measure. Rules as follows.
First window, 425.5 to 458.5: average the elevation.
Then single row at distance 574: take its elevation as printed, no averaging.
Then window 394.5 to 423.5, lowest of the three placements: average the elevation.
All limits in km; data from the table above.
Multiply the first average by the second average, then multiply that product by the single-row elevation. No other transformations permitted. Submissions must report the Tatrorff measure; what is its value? 130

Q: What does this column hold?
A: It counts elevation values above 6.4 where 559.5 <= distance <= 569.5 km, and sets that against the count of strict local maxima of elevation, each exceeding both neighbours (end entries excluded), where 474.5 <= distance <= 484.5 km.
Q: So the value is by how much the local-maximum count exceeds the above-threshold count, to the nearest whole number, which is -3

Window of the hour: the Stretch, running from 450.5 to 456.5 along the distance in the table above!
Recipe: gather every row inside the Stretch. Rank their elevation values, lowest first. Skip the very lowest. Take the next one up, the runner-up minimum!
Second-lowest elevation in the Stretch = 6.48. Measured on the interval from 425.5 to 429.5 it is 2.79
